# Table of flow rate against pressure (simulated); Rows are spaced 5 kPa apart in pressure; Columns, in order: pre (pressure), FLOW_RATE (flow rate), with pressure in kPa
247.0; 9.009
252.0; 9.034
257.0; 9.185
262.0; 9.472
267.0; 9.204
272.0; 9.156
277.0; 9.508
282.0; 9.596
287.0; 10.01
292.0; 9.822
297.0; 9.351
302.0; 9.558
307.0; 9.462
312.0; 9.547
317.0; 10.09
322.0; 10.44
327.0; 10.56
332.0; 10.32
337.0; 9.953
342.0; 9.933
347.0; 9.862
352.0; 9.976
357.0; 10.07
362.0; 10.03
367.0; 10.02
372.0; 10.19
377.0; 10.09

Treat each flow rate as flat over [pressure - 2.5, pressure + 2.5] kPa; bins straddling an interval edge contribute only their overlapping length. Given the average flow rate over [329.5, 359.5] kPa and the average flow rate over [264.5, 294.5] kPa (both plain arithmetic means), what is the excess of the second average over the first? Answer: -0.47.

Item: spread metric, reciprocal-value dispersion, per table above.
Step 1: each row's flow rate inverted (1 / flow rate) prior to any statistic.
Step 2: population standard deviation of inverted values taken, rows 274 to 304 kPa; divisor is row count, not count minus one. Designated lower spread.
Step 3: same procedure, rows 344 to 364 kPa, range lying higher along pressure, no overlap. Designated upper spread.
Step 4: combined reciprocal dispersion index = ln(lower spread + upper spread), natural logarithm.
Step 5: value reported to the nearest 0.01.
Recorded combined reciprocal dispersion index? -5.78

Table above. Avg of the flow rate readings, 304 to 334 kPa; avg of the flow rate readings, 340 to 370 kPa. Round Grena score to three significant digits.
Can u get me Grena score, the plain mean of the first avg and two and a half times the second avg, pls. 17.5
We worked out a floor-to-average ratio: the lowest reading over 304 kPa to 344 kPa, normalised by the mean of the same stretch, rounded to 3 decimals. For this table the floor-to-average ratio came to 0.943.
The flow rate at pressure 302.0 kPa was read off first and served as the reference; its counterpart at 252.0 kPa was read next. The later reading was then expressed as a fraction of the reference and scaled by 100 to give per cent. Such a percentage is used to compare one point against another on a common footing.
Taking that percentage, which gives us 95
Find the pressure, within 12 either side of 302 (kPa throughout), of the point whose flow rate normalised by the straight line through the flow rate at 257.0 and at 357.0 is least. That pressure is 297.0 kPa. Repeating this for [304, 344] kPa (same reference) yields 307.0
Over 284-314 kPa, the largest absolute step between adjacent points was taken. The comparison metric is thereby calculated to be 0.47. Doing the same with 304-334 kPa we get 0.54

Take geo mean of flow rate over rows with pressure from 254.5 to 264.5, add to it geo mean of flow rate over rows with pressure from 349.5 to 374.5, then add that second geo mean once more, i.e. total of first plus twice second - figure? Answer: 29.44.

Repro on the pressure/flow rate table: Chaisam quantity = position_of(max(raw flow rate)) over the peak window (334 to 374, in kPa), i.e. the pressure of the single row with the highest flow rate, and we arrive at 372.0 kPa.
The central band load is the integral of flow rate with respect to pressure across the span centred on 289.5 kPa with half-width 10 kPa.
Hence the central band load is 194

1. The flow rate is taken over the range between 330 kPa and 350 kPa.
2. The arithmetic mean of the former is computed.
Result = 10.0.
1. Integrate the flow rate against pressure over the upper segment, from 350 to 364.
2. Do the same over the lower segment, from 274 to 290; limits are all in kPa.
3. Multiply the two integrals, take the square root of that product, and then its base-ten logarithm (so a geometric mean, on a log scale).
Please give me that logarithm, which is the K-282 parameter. 2.17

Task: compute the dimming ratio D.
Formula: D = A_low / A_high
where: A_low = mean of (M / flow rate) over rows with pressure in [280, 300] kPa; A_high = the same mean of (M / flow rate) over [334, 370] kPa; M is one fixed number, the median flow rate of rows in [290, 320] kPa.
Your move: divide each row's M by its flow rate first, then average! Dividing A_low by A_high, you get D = 1.03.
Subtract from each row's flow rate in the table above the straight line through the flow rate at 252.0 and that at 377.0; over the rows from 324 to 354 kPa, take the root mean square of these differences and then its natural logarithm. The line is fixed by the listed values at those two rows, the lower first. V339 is -0.79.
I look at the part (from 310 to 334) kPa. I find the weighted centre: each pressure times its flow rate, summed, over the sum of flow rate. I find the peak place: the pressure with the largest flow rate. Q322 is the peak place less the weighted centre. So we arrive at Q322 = 4.8 kPa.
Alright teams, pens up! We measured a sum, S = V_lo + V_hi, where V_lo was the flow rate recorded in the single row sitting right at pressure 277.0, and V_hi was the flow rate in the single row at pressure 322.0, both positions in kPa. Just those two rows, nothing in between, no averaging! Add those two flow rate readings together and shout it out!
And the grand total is 19.9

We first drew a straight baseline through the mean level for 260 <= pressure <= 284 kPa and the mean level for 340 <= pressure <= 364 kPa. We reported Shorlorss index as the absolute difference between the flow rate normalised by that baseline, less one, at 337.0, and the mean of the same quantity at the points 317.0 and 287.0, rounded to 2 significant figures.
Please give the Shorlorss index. 0.037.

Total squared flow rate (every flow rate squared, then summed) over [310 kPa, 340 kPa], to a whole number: 619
